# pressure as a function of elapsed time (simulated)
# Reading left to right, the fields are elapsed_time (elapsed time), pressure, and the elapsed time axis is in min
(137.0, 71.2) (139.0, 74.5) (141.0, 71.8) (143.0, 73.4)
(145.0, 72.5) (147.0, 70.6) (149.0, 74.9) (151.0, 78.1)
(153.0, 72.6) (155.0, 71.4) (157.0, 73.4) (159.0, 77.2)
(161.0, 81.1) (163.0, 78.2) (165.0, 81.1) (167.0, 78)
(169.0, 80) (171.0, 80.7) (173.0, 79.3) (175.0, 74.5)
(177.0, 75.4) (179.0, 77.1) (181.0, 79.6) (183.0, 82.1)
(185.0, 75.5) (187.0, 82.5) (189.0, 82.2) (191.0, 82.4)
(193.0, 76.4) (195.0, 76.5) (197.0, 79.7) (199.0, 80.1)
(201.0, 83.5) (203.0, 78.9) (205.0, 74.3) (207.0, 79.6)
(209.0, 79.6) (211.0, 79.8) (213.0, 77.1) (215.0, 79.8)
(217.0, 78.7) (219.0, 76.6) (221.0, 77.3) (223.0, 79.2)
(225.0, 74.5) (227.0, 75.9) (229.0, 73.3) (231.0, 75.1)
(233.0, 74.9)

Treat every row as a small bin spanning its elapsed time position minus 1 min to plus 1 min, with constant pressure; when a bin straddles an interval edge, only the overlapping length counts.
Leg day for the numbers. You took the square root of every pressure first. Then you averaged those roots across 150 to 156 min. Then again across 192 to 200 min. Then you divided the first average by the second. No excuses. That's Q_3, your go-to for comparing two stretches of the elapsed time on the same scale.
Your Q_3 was 0.973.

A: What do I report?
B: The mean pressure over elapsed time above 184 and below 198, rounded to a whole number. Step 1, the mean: 79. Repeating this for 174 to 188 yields 78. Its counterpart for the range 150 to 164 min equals 76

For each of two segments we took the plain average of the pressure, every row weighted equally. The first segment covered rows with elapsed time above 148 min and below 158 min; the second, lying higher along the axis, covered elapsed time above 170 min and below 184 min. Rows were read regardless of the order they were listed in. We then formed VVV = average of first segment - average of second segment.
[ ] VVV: -4.31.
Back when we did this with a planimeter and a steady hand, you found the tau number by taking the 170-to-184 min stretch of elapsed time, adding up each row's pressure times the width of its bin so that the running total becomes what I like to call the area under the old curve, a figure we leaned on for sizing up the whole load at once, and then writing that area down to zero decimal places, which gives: 1097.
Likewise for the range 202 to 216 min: 1098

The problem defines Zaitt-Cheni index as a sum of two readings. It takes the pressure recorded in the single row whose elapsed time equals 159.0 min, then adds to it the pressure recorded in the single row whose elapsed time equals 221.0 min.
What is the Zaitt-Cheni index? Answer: 154.5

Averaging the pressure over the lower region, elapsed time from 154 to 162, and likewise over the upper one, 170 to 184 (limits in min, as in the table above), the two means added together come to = 154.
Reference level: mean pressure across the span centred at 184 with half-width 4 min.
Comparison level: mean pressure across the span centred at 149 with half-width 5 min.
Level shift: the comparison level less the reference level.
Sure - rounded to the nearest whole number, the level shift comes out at -6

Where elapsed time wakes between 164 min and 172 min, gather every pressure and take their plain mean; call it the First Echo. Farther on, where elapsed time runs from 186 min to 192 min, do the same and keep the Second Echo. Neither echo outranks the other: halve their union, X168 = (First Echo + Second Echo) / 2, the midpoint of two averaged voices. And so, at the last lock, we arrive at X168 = 81.2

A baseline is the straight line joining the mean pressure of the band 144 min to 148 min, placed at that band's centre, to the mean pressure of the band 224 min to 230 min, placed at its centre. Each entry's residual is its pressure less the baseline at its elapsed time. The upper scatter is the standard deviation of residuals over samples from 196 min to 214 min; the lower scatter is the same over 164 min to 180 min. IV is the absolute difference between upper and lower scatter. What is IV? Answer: 0.0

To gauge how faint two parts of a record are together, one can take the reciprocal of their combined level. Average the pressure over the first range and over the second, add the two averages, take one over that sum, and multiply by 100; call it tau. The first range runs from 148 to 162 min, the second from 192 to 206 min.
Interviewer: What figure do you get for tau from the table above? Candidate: 0.649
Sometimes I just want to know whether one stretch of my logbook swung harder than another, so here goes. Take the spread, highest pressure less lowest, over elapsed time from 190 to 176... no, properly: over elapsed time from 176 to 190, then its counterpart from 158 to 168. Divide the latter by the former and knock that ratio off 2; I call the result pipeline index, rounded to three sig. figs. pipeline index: 1.45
